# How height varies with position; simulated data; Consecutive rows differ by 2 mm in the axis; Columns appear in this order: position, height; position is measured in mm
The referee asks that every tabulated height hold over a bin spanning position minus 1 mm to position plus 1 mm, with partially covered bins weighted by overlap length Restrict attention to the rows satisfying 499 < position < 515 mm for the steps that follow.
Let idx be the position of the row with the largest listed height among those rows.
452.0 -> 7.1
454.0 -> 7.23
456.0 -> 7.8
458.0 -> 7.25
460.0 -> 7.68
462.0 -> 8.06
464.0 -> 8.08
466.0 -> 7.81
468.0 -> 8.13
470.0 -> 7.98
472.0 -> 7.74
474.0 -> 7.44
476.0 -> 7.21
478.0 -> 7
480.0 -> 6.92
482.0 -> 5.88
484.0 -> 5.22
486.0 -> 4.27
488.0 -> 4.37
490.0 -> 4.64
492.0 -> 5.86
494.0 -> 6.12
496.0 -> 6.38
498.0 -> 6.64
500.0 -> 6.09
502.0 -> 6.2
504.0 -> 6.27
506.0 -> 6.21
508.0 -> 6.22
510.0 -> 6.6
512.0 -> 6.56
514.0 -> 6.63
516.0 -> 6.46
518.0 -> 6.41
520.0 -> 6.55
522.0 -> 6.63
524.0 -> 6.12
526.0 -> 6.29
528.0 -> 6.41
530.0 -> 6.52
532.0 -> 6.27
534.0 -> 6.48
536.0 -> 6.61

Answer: 514.0 mm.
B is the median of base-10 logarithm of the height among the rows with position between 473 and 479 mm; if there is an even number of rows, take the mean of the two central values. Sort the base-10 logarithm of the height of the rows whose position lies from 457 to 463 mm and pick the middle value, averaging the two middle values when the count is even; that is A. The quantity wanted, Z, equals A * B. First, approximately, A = 0.885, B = 0.86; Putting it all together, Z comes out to 0.76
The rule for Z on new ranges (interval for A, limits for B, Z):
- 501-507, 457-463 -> 0.70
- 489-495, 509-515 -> 0.63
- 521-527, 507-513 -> 0.65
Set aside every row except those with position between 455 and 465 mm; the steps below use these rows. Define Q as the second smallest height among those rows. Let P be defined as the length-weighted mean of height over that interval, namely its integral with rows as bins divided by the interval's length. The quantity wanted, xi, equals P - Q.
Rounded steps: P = 7.77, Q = 7.68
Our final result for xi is 0.094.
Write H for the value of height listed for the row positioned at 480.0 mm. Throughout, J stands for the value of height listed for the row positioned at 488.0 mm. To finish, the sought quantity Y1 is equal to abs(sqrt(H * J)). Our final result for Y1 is 5.50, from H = 6.92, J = 4.37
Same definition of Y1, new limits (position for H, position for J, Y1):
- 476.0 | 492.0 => 6.50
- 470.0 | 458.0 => 7.61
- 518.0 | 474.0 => 6.91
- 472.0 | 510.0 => 7.15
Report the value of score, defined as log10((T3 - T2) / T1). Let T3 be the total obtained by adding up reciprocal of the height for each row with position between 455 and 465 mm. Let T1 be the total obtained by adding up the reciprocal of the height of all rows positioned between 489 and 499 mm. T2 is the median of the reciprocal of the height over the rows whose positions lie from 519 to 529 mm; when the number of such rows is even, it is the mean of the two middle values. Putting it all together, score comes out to -0.24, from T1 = 0.86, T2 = 0.156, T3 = 0.64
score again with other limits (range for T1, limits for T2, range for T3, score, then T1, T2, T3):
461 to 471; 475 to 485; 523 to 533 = 0.02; 0.62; 0.145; 0.79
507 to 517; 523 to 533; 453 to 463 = -0.19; 0.77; 0.159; 0.66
